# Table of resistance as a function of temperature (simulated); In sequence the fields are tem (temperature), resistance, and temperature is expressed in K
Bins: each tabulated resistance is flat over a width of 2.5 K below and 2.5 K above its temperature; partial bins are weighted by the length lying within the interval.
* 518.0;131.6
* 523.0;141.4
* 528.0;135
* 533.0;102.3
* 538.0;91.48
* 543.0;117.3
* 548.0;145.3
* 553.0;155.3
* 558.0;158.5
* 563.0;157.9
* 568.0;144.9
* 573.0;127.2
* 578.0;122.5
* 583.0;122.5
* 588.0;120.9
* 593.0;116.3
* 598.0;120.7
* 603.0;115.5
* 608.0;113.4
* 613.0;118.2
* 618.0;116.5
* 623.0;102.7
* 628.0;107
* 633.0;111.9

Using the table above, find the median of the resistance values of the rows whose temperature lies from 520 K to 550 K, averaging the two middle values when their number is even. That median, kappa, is 126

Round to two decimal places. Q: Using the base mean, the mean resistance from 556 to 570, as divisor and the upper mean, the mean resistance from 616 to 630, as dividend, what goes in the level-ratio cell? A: 0.71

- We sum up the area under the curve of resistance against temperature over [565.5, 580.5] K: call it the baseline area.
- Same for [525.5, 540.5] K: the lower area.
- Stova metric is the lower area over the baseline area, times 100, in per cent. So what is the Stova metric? 83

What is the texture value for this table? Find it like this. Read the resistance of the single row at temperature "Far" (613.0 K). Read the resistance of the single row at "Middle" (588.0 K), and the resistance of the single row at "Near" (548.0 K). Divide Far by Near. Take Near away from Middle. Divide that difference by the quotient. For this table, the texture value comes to -30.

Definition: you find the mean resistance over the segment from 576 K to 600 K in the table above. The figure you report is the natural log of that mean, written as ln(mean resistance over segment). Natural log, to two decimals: 4.79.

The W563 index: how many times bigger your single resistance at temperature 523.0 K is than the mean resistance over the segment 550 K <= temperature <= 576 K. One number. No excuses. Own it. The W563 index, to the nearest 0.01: 0.95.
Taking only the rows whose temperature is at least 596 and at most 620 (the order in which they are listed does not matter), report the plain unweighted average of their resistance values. 117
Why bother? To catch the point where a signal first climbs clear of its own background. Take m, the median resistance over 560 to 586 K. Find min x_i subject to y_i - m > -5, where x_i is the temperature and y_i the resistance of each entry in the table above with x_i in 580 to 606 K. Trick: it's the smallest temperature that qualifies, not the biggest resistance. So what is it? 583.0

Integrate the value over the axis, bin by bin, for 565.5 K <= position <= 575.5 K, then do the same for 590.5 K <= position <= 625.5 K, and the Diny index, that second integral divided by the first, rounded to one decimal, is 3.0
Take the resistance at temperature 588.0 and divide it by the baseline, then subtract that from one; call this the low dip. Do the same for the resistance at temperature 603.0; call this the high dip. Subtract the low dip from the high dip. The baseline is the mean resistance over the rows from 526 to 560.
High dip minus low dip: 0.04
